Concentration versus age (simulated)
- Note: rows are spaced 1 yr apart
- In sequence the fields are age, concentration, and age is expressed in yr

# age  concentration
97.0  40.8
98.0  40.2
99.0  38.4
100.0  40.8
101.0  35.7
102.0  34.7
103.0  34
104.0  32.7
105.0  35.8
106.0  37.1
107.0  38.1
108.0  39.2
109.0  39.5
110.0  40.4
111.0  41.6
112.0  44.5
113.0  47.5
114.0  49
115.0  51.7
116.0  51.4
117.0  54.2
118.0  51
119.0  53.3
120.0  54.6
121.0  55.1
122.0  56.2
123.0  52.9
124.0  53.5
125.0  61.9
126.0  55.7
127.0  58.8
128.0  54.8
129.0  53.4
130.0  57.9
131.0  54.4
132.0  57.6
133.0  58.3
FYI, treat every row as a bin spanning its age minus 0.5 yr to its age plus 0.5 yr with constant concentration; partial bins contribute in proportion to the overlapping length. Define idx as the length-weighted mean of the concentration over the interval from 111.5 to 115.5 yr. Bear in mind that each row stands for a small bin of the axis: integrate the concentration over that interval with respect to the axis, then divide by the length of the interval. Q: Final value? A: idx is 48.2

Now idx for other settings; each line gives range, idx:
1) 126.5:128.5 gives 56.8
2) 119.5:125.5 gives 55.7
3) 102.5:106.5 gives 34.9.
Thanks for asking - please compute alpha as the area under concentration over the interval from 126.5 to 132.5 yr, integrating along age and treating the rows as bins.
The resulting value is 337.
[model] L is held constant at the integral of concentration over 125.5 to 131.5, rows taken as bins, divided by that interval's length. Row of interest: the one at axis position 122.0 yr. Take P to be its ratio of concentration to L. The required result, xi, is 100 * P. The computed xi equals 101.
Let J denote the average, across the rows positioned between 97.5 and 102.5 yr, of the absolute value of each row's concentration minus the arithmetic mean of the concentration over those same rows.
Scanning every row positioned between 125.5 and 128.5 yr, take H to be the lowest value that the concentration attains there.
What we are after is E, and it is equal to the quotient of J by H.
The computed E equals 0.040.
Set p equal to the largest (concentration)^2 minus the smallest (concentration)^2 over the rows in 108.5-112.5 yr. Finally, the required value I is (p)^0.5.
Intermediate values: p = 420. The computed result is 20.5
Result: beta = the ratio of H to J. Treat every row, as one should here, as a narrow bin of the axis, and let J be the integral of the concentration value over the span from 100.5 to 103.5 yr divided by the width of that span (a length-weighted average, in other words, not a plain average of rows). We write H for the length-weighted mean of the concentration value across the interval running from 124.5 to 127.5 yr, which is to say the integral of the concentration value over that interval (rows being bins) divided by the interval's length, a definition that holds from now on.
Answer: 1.69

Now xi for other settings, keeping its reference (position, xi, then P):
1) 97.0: 73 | 0.73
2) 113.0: 85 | 0.85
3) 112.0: 80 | 0.80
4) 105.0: 64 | 0.64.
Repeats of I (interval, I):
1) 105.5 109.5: 13.6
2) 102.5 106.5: 17.5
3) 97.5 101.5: 19.8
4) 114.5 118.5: 18.3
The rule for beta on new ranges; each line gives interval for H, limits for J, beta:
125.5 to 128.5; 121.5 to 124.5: 1.04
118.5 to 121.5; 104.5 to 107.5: 1.47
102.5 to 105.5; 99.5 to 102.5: 0.92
